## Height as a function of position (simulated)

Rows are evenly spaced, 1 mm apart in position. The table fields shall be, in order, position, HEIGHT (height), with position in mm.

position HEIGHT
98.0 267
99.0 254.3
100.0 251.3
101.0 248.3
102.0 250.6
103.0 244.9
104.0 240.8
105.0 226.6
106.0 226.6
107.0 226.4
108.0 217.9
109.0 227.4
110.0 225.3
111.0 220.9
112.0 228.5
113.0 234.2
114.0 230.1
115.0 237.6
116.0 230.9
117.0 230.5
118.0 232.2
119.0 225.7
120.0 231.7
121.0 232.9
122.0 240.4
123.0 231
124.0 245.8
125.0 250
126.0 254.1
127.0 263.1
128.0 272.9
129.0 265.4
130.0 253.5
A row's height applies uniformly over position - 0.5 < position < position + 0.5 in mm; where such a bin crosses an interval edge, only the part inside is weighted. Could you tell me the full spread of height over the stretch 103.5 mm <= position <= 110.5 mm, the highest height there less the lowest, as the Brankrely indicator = 23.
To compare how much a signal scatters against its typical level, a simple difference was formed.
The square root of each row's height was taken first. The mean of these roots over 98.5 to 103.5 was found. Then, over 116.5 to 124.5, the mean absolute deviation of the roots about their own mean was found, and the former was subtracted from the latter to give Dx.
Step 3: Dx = -15.7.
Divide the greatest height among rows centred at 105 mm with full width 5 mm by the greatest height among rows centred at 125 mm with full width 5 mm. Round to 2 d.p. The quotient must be 0.93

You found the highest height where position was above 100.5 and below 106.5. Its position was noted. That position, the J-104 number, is 102.0 mm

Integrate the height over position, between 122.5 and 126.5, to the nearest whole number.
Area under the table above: 981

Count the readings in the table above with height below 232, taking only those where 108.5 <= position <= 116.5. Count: 6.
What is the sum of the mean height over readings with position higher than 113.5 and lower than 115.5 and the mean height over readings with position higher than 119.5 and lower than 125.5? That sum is 472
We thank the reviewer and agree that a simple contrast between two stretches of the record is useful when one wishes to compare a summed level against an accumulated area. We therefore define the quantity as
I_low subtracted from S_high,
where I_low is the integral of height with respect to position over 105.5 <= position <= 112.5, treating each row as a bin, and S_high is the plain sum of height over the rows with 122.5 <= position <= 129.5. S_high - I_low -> 209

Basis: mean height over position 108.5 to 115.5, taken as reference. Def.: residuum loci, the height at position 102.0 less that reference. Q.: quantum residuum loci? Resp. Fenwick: 21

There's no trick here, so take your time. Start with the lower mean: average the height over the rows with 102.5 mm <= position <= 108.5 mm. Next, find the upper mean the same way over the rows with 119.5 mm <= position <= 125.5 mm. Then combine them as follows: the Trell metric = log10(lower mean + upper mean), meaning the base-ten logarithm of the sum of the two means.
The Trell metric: 2.67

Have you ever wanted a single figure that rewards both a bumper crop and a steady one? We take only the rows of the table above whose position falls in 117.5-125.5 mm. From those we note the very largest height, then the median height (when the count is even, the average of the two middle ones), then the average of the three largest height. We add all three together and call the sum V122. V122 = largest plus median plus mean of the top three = 728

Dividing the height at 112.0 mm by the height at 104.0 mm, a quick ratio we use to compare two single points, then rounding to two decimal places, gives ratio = 0.95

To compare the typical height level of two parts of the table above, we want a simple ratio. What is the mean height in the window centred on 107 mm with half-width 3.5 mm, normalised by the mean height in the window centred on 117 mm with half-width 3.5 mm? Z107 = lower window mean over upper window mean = 0.98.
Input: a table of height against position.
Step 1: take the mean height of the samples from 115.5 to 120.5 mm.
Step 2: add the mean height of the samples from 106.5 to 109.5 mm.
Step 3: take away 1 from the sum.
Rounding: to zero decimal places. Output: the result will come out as 453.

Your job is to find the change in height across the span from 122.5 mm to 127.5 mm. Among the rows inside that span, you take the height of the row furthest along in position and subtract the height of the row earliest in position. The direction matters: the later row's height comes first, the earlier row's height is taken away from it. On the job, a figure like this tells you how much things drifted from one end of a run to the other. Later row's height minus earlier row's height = 32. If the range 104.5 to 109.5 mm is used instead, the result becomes 1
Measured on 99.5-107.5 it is -25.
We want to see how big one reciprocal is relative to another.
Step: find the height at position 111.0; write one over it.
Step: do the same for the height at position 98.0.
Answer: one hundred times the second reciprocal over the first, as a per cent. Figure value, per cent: 83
